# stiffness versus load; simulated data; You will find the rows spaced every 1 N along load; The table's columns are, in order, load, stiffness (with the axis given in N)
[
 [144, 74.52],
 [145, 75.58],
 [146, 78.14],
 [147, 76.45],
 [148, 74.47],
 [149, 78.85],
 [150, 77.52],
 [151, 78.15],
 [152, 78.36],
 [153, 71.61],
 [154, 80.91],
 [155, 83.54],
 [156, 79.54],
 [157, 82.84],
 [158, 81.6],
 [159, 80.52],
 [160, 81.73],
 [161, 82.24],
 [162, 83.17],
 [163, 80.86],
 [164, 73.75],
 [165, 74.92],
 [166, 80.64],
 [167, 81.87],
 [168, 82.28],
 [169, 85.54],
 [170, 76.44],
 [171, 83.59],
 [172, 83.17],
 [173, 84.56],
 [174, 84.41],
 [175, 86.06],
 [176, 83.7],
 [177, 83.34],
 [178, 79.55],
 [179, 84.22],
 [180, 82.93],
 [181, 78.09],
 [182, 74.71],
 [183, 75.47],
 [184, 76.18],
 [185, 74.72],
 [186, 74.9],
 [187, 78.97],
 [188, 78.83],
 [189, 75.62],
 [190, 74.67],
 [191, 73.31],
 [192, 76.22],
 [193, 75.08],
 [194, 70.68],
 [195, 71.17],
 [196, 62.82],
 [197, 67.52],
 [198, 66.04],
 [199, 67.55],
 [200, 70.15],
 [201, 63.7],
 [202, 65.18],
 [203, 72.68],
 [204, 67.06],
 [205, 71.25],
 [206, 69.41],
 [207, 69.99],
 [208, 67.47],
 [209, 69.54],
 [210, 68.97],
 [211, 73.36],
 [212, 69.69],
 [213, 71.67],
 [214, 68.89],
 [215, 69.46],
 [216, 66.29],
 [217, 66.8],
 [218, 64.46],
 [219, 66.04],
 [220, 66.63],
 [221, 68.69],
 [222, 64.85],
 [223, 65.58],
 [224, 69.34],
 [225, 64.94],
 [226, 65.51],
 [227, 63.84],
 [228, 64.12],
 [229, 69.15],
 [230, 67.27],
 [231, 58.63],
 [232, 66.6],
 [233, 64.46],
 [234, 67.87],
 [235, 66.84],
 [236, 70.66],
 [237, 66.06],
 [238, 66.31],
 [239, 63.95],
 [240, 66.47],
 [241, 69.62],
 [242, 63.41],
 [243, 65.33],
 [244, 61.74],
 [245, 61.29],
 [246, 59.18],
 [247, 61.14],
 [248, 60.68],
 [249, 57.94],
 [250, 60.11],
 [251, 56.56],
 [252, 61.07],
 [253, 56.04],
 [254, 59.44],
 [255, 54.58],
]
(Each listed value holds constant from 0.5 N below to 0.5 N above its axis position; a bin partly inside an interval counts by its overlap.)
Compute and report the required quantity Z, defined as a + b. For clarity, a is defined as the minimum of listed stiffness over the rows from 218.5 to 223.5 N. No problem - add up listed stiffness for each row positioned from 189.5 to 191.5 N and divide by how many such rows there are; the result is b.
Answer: 139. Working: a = 64.85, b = 74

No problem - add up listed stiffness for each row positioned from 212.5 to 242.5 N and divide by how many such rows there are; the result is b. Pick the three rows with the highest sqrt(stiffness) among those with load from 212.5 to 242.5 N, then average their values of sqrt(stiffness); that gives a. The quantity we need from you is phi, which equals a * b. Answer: 559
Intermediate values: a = 8.4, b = 66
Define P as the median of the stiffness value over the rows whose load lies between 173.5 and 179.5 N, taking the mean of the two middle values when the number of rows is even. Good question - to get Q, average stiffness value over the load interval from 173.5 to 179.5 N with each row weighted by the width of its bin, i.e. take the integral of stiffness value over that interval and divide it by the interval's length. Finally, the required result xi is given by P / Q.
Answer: 1.005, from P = 84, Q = 84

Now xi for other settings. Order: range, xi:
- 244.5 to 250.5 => 1.006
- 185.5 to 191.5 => 0.990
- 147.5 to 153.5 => 1.018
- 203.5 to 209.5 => 1.005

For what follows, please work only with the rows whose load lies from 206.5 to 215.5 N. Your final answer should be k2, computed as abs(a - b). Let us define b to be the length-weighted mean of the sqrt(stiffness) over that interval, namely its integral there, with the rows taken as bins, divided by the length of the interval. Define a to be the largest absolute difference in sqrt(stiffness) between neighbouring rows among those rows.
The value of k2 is 8.1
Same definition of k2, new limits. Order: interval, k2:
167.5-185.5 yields 8.5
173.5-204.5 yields 8.1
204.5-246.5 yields 7.6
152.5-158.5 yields 8.4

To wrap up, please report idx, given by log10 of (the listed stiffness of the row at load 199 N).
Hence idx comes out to 1.83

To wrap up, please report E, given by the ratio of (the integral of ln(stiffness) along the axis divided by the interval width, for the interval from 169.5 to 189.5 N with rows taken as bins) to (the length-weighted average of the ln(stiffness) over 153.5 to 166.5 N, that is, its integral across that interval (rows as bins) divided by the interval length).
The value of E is 1.00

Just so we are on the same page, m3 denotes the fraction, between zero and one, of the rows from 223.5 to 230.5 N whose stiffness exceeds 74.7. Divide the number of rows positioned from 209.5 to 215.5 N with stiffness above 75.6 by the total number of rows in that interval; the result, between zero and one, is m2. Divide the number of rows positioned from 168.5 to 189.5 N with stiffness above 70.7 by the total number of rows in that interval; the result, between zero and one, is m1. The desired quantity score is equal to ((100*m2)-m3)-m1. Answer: -1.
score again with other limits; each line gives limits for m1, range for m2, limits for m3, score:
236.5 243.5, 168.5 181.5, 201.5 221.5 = 100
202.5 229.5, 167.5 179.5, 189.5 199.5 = 100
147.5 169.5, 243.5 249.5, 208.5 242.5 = -1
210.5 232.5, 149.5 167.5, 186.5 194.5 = 83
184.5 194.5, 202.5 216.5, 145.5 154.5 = -2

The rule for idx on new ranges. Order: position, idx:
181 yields 1.89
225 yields 1.81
